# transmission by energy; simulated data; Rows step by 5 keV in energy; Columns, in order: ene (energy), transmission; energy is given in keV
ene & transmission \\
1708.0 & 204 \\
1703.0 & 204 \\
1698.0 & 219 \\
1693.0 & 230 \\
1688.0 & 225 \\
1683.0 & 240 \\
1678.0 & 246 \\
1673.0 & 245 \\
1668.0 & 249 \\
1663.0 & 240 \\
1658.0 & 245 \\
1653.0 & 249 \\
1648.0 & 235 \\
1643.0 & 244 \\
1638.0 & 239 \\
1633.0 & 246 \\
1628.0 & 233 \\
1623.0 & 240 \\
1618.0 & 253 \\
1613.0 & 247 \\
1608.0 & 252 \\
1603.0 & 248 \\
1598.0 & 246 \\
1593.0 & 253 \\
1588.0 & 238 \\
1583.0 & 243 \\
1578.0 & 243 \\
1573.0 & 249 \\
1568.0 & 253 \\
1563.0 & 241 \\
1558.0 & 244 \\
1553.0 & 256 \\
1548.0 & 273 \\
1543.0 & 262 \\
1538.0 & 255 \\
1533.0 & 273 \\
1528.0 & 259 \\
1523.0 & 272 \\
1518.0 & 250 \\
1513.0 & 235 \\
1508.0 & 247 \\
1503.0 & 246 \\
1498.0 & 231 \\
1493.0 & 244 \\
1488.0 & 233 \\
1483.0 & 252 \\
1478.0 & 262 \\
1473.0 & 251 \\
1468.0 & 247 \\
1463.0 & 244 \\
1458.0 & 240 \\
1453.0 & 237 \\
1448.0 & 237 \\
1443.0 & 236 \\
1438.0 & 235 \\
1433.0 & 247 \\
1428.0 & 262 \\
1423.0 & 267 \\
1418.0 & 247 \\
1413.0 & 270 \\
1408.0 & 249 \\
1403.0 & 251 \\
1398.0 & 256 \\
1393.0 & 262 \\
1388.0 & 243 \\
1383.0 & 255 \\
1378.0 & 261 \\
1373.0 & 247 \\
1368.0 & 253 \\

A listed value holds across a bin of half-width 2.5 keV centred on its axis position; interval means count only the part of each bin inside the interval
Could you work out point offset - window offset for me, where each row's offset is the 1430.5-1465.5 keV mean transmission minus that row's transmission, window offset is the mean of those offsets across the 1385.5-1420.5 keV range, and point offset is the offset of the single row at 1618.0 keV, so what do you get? 1.0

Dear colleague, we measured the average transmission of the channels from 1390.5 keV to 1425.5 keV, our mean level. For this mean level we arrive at 257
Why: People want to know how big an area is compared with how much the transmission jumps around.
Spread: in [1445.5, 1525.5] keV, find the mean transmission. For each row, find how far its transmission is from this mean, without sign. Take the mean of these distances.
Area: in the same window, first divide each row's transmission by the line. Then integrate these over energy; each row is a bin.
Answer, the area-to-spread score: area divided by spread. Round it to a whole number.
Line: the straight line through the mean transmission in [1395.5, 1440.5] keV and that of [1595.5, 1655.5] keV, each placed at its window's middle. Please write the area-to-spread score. 10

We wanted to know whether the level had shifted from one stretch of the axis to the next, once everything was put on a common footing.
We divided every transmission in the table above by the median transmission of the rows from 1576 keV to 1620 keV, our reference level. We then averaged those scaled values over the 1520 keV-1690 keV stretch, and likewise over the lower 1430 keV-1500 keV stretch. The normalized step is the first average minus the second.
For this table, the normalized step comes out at 0.02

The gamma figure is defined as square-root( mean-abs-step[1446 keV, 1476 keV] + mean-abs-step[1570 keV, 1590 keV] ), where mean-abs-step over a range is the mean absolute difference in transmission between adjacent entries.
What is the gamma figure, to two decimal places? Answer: 2.54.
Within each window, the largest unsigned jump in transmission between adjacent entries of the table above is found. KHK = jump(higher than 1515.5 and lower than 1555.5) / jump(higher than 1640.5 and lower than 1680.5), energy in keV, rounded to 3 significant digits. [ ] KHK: 1.57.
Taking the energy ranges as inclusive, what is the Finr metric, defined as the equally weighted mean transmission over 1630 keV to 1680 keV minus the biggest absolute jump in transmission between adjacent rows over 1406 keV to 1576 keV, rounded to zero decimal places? 221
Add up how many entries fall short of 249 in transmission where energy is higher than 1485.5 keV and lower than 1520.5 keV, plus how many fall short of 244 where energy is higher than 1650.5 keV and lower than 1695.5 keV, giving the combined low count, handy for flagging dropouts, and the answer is 10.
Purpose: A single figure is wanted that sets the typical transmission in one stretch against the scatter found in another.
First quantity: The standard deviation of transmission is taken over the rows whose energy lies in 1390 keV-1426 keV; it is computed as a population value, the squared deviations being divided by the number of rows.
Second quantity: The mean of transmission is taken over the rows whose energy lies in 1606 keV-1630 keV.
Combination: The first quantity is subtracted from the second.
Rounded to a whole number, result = 237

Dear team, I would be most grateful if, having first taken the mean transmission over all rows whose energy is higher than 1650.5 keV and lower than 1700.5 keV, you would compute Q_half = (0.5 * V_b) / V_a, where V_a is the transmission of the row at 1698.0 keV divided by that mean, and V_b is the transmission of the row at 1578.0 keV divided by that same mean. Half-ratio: 0.555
